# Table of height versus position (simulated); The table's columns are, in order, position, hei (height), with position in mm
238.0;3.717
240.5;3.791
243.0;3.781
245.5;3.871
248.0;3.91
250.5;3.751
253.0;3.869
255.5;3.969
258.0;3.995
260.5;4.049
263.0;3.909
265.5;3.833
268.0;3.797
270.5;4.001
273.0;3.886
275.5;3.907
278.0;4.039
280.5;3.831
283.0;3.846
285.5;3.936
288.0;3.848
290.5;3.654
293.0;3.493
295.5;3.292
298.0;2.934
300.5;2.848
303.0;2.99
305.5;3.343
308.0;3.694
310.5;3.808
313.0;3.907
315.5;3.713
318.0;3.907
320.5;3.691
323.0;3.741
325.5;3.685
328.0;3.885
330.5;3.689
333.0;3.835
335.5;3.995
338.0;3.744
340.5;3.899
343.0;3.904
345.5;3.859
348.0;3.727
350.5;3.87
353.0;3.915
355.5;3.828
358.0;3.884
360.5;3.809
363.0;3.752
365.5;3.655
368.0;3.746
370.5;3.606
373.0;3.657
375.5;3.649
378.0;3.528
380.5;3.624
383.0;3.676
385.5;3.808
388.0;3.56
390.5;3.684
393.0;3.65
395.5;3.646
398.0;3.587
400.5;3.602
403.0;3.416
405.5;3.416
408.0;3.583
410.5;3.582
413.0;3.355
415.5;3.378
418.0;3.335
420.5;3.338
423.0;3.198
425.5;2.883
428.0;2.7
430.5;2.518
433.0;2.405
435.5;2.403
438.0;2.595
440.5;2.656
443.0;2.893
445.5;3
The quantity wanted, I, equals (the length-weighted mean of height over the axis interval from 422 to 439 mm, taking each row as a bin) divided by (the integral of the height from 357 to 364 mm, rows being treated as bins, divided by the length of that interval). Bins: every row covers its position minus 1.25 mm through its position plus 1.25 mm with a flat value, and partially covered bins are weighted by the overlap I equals 0.70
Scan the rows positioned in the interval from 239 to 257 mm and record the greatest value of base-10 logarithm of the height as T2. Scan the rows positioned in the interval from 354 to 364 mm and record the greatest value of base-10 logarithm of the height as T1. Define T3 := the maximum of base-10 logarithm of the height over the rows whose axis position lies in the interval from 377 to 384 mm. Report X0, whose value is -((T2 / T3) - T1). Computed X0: -0.47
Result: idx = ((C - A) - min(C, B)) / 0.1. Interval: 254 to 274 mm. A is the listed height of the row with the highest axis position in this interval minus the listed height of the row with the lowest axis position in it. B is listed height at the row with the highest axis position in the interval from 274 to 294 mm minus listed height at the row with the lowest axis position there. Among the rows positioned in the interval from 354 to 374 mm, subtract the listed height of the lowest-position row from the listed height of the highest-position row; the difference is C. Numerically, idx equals 3.3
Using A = -0.08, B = -0.4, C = -0.2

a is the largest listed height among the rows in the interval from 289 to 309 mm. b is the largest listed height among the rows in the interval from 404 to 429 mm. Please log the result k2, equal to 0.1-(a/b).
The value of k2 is -0.93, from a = 3.694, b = 3.583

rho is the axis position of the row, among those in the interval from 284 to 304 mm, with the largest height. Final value 285.5 mm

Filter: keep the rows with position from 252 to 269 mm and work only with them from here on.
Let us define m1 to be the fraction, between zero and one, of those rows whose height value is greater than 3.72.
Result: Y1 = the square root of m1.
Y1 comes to 1.00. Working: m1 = 1.0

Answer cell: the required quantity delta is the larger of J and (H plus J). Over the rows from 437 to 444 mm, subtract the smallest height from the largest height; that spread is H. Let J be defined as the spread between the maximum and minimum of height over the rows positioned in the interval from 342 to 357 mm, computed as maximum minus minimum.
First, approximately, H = 0.298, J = 0.19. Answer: 0.49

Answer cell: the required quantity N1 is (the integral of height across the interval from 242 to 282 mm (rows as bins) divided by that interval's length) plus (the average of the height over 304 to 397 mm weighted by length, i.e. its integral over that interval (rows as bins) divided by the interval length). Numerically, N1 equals 7.64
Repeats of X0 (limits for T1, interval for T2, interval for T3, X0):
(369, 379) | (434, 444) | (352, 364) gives -0.22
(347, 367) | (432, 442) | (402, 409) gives -0.17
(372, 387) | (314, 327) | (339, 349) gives -0.42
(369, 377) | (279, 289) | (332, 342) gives -0.43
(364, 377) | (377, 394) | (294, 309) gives -0.45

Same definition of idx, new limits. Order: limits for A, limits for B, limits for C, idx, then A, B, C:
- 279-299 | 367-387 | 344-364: 9.0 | -0.90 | 0.1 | -0.1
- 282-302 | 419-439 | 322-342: 19.0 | -1.00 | -0.7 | 0.2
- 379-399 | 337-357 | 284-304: 0.4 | -0.04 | 0.1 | -0.9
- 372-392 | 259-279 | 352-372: -0.3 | 0.03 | 0.0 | -0.3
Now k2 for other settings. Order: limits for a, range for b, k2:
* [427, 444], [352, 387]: -0.64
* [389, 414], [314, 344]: -0.82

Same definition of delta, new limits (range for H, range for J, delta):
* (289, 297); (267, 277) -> 0.57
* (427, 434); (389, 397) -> 0.33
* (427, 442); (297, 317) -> 1.36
